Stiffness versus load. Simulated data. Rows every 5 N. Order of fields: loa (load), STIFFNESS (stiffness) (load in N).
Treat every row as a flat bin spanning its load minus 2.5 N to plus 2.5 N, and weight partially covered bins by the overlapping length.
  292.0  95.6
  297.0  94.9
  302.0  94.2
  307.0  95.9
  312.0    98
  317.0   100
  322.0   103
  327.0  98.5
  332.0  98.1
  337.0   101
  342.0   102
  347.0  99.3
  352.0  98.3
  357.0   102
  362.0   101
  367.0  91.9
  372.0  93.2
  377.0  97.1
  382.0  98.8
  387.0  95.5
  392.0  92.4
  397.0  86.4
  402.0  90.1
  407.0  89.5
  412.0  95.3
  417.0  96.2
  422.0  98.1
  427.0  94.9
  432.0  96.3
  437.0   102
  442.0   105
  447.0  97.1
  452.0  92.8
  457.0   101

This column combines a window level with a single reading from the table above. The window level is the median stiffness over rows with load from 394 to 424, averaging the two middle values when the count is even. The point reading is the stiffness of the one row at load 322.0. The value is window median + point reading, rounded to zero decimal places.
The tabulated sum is 196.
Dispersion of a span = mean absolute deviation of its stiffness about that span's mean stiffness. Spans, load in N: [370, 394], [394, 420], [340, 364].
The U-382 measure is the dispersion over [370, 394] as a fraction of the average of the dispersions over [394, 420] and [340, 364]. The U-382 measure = 0.87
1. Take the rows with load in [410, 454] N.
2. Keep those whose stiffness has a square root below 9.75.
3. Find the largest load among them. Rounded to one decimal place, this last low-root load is 452.0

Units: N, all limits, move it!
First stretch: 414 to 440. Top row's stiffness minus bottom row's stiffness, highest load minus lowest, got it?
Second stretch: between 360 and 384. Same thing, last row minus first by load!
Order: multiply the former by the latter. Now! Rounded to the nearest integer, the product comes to -13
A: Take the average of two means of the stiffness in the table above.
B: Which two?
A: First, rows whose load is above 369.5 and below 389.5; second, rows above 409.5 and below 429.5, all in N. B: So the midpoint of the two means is 96.1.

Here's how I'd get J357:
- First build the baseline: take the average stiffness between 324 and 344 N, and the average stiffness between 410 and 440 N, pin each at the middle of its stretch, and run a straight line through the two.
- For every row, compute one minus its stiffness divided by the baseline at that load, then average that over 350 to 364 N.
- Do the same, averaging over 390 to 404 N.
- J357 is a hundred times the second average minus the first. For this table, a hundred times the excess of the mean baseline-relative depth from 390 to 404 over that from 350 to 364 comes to 10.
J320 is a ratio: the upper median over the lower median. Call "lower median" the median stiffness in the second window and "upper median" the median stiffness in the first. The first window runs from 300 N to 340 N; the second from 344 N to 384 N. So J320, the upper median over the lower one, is 1.00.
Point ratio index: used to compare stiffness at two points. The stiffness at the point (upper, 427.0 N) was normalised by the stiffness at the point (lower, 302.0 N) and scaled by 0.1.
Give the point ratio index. 0.1007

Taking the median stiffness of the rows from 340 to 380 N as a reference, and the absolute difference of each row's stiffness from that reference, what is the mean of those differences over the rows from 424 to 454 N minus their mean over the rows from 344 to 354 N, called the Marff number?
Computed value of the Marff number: 3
